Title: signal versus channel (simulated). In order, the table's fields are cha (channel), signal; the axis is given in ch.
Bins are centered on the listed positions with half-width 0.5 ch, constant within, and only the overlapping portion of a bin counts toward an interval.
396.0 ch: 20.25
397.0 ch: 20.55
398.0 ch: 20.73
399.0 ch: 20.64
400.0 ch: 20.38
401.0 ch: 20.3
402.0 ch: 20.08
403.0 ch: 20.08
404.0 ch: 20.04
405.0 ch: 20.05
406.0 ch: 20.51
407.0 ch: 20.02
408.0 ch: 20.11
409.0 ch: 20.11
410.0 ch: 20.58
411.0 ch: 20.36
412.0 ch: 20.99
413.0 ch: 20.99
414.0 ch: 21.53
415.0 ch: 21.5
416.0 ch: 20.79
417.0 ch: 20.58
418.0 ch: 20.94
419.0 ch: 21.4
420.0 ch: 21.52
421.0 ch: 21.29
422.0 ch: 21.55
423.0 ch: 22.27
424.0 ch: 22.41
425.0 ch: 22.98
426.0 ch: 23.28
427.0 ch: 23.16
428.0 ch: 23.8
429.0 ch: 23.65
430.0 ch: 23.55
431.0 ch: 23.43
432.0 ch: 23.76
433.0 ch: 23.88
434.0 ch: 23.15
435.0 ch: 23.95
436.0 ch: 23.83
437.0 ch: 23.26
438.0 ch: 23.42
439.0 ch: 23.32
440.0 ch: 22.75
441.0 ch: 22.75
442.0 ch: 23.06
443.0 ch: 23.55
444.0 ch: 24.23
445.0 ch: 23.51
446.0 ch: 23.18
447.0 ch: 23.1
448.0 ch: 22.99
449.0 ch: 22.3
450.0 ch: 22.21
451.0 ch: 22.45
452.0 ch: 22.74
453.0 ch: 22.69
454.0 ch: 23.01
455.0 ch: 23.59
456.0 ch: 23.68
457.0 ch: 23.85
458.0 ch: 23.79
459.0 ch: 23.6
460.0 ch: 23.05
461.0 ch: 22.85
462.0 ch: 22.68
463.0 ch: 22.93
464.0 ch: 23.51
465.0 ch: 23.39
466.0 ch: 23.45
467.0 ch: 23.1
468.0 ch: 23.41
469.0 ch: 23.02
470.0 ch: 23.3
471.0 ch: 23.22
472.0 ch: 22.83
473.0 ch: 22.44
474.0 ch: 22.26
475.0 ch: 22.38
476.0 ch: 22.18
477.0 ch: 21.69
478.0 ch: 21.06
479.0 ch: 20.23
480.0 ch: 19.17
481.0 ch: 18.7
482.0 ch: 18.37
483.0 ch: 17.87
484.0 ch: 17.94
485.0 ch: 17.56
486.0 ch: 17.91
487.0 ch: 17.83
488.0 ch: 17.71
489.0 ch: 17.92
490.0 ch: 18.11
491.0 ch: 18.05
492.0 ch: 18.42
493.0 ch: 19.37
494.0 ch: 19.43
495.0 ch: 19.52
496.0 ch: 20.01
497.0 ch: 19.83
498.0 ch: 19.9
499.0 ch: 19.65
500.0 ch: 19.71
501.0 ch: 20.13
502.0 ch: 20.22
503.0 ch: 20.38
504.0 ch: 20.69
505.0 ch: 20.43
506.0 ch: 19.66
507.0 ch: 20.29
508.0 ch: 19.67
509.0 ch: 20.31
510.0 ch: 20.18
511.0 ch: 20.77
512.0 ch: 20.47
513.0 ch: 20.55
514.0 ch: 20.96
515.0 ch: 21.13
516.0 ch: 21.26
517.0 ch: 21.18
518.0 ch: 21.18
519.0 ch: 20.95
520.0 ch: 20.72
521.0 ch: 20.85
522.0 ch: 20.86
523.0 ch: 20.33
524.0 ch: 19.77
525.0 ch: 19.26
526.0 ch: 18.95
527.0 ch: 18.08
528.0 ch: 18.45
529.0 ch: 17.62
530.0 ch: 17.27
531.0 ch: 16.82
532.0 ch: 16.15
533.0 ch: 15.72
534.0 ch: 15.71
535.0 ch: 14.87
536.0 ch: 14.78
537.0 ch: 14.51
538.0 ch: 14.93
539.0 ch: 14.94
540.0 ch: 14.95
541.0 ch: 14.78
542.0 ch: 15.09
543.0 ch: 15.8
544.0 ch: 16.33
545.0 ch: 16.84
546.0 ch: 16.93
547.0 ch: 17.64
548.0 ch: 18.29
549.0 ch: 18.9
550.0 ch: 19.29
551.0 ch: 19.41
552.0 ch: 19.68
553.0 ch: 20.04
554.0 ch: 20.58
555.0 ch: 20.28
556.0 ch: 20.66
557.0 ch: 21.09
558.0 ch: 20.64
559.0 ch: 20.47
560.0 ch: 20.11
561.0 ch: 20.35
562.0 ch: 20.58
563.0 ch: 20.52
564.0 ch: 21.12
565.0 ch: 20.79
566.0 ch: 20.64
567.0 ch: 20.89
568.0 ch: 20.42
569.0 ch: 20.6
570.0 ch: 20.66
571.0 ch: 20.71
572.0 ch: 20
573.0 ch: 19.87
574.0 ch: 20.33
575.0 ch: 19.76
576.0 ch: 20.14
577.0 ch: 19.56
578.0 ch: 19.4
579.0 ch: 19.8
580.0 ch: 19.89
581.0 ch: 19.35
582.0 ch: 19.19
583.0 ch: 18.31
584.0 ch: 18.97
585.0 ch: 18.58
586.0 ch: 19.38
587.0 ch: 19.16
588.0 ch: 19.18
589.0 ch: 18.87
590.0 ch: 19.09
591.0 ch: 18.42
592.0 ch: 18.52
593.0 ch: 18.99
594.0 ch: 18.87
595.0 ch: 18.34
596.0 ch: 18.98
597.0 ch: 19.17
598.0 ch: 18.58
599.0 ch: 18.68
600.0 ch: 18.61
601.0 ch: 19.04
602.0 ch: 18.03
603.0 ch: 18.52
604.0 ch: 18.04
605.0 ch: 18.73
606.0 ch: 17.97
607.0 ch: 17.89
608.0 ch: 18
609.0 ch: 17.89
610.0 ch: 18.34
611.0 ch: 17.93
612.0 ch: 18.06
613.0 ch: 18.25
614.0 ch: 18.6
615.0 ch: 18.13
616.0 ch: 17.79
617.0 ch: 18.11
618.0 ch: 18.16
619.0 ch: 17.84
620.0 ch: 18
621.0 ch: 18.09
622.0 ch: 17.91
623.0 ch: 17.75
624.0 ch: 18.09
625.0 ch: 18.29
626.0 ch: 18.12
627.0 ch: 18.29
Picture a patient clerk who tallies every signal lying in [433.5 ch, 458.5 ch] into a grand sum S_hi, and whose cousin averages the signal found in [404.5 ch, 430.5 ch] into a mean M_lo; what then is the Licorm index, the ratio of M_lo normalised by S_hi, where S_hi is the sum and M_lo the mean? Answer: 0.037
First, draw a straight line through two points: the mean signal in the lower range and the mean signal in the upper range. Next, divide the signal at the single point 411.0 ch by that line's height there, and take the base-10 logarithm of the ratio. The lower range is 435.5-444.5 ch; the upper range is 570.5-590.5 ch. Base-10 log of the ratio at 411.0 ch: -0.074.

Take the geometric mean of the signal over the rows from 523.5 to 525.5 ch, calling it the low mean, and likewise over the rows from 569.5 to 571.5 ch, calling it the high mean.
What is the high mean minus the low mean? 1.2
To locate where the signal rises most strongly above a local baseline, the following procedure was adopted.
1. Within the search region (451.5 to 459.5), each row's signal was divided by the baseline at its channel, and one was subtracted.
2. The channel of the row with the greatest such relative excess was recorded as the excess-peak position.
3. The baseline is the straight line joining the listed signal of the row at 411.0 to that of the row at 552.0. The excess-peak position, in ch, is 457.0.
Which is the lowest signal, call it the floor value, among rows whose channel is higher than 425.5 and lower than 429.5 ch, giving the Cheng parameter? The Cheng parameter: 23.16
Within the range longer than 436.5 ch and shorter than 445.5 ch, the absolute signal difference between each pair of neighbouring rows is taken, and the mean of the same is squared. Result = 0.14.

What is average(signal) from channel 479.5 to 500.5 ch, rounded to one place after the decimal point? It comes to 18.7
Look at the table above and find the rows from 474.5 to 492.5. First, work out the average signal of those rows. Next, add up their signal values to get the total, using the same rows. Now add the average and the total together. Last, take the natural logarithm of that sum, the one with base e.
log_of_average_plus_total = 5.89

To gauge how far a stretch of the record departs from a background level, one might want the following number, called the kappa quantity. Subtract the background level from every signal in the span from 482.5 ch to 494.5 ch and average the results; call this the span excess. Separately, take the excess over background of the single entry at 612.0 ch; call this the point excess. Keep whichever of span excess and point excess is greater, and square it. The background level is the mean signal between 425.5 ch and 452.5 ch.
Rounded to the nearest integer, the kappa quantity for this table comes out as 26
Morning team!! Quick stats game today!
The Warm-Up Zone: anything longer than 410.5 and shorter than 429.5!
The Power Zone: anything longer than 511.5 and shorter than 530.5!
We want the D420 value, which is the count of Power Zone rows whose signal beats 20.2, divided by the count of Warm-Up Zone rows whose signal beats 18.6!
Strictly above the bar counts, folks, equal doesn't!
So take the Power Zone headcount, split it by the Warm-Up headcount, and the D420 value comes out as 0.63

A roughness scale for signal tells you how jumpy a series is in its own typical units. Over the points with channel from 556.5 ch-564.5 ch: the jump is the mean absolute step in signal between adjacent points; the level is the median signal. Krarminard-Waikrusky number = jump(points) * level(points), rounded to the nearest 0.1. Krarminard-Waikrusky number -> 6.2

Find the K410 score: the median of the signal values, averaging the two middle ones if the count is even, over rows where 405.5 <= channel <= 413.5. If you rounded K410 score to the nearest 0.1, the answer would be 20.4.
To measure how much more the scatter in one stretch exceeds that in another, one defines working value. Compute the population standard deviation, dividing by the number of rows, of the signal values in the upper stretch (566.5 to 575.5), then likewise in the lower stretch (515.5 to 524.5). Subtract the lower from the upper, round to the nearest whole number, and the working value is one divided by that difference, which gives -14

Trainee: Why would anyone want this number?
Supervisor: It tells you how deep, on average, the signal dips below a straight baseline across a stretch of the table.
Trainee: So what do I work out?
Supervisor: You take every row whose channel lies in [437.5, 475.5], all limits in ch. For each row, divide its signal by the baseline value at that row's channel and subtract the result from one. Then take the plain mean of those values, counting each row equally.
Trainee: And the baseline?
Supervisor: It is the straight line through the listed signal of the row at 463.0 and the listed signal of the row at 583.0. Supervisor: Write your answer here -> 0.00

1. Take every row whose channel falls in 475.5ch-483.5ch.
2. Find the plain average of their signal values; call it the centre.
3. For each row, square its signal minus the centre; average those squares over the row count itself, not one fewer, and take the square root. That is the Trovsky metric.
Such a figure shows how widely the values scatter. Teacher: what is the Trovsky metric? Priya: 1.5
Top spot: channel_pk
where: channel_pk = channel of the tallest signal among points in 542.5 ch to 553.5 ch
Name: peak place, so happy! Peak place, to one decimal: 553.0 ch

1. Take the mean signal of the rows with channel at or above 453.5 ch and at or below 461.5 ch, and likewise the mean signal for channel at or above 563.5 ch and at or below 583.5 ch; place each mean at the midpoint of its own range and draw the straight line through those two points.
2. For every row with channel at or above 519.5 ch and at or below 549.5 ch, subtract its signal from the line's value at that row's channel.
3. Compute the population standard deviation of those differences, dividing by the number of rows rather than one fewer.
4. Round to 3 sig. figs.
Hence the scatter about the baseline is 1.88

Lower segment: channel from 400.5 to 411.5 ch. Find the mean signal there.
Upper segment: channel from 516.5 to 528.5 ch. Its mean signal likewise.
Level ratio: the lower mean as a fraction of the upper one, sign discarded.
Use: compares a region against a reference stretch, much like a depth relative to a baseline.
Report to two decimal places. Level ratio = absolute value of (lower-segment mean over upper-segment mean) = 1.01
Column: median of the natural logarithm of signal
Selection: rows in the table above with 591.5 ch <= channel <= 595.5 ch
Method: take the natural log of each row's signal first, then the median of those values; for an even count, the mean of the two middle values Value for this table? 2.93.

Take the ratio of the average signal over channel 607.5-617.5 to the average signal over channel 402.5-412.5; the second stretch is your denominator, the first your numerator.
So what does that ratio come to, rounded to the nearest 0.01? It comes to 0.89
